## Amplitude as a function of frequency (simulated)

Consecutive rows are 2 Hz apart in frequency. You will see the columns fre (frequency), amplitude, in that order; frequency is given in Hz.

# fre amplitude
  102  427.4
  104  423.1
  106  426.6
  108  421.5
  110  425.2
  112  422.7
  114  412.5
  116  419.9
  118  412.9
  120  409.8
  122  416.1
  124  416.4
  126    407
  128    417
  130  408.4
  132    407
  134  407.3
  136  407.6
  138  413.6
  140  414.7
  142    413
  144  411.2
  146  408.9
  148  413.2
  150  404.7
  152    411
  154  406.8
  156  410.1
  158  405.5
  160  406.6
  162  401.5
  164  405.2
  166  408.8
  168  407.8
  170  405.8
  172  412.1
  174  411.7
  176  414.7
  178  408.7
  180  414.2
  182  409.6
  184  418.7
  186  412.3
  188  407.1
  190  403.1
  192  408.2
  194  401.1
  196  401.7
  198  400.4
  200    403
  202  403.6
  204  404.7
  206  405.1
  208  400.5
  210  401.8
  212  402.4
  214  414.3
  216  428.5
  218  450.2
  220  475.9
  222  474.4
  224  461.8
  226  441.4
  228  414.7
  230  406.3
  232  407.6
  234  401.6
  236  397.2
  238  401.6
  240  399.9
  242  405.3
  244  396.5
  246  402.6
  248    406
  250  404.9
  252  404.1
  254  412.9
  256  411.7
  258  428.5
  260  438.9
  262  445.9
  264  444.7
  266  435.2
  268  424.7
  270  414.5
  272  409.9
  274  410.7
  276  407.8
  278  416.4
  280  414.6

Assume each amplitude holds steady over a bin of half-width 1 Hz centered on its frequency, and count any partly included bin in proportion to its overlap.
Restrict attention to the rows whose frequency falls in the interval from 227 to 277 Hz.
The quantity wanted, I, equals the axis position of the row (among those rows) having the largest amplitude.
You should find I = 262 Hz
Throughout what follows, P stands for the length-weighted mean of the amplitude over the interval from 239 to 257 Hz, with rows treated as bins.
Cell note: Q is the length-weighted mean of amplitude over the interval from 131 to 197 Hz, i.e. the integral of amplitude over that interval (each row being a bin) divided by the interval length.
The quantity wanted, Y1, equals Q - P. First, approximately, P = 405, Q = 409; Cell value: 4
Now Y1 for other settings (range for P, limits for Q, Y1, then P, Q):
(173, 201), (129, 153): 2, 408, 410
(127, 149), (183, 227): 8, 411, 419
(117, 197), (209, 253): 9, 410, 418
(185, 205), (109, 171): 6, 405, 411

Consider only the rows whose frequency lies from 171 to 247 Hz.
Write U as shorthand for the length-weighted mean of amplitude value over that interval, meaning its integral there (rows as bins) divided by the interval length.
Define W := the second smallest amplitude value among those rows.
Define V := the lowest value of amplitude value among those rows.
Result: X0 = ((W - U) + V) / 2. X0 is 190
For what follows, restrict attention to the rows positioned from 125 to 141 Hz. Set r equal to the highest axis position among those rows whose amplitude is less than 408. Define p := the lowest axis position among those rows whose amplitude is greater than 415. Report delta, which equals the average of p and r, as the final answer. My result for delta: 132 Hz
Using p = 128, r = 136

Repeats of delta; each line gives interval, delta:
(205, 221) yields 214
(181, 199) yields 191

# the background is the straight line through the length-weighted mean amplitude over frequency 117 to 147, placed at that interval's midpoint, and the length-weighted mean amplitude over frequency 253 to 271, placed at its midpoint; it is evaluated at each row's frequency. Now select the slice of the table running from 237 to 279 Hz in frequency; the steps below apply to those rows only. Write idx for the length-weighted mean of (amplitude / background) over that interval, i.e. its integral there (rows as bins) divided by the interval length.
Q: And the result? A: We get 0.97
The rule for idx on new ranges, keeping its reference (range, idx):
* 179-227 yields 0.99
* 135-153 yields 0.99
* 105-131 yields 1.02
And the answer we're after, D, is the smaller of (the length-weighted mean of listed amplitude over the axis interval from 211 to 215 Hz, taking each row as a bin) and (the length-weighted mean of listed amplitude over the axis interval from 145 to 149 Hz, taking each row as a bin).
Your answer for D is 408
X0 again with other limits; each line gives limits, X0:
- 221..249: 189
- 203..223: 188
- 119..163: 198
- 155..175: 200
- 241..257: 197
